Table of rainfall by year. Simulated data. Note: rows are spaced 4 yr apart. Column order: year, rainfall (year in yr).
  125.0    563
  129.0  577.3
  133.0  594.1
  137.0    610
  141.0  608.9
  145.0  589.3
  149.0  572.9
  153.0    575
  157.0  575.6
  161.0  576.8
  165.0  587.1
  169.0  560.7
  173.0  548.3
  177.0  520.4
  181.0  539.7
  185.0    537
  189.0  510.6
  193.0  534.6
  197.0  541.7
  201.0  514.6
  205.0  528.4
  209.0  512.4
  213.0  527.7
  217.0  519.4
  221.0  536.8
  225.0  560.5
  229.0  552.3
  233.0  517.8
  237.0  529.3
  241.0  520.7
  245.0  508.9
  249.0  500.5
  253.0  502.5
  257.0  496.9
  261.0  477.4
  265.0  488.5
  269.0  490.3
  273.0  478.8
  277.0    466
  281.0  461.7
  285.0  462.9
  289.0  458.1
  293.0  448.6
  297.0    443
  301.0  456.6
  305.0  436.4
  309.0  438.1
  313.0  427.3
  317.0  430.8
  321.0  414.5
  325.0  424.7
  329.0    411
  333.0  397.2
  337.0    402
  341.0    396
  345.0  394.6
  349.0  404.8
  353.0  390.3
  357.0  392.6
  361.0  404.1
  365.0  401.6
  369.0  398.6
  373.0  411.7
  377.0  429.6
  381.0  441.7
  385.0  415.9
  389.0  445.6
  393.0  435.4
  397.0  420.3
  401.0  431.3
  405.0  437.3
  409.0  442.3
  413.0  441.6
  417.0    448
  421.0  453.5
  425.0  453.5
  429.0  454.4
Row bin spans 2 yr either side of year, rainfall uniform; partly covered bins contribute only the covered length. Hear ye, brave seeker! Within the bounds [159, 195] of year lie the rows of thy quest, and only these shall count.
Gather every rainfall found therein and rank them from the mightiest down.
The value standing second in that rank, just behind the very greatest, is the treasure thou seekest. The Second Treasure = 576.8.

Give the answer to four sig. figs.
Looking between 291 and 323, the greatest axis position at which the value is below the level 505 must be 321.0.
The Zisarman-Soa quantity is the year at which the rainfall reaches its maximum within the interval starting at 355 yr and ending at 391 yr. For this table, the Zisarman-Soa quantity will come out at 389.0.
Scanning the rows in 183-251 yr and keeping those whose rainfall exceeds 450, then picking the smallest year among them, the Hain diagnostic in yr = 185.0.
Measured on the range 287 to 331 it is 289.0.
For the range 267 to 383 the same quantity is 269.0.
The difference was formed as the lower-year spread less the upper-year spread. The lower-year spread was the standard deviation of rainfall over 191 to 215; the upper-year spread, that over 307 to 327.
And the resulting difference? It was 3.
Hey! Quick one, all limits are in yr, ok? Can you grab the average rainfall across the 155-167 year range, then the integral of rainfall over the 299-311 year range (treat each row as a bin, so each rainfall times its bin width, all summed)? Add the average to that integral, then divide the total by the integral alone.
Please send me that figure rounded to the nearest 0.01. 1.11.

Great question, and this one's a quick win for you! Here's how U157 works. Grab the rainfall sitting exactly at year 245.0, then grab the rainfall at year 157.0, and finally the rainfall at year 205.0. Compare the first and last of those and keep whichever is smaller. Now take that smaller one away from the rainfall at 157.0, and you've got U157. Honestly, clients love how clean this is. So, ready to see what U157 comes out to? 67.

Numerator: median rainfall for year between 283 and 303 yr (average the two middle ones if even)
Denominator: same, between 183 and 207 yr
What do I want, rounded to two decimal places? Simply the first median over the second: 0.86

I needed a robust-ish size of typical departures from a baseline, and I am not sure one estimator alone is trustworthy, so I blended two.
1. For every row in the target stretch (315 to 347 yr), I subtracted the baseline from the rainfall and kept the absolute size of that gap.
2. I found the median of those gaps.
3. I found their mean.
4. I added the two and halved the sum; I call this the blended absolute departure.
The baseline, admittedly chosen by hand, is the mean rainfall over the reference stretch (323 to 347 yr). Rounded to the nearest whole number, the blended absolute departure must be 10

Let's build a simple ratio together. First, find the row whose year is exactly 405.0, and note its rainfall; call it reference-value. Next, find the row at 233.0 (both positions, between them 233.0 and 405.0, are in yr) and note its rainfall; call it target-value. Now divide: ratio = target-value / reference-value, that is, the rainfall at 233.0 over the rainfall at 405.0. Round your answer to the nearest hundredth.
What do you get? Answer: 1.18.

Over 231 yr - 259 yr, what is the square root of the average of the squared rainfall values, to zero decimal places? 511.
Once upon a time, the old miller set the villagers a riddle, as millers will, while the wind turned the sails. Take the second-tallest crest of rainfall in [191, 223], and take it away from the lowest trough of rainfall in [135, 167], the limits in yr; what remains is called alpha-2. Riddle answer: 36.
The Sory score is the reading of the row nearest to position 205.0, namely 528.4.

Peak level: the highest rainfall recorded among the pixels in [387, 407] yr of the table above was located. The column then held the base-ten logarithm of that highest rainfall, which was 2.65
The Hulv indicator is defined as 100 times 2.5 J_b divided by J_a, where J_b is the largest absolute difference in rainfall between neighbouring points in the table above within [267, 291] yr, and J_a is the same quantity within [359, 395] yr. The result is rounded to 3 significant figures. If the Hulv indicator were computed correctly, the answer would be 108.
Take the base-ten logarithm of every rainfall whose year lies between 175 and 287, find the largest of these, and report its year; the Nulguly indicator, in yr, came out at 225.0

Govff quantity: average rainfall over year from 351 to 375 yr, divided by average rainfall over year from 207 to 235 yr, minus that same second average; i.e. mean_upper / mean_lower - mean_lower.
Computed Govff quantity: -532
